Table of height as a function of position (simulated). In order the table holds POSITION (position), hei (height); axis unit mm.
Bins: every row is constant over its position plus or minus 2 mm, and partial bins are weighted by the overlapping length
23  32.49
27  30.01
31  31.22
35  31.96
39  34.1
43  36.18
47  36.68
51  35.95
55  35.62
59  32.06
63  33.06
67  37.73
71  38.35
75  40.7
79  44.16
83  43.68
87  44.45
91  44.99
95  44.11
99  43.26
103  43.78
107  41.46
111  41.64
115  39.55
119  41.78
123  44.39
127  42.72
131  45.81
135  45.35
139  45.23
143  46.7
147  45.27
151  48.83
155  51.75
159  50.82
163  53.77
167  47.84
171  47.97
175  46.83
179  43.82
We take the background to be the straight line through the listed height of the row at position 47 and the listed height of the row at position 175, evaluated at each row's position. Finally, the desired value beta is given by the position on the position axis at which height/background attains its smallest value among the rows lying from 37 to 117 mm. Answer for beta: 59 mm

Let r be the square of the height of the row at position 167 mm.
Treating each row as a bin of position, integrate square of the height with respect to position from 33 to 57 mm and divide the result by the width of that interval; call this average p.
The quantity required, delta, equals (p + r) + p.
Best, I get 4755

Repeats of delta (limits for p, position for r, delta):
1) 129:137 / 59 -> 5183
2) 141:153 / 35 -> 5431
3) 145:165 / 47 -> 6380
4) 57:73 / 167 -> 4796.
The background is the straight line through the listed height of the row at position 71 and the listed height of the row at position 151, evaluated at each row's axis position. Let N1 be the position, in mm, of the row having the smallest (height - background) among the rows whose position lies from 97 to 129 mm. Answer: 115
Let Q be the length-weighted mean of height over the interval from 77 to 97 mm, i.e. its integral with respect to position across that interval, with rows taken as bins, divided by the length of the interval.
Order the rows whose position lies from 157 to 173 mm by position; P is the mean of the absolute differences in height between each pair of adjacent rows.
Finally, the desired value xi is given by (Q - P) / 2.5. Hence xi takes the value 17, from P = 3.0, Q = 44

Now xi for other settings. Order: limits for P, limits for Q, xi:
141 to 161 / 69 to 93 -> 16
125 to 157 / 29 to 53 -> 13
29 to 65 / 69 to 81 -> 16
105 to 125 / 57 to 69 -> 13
